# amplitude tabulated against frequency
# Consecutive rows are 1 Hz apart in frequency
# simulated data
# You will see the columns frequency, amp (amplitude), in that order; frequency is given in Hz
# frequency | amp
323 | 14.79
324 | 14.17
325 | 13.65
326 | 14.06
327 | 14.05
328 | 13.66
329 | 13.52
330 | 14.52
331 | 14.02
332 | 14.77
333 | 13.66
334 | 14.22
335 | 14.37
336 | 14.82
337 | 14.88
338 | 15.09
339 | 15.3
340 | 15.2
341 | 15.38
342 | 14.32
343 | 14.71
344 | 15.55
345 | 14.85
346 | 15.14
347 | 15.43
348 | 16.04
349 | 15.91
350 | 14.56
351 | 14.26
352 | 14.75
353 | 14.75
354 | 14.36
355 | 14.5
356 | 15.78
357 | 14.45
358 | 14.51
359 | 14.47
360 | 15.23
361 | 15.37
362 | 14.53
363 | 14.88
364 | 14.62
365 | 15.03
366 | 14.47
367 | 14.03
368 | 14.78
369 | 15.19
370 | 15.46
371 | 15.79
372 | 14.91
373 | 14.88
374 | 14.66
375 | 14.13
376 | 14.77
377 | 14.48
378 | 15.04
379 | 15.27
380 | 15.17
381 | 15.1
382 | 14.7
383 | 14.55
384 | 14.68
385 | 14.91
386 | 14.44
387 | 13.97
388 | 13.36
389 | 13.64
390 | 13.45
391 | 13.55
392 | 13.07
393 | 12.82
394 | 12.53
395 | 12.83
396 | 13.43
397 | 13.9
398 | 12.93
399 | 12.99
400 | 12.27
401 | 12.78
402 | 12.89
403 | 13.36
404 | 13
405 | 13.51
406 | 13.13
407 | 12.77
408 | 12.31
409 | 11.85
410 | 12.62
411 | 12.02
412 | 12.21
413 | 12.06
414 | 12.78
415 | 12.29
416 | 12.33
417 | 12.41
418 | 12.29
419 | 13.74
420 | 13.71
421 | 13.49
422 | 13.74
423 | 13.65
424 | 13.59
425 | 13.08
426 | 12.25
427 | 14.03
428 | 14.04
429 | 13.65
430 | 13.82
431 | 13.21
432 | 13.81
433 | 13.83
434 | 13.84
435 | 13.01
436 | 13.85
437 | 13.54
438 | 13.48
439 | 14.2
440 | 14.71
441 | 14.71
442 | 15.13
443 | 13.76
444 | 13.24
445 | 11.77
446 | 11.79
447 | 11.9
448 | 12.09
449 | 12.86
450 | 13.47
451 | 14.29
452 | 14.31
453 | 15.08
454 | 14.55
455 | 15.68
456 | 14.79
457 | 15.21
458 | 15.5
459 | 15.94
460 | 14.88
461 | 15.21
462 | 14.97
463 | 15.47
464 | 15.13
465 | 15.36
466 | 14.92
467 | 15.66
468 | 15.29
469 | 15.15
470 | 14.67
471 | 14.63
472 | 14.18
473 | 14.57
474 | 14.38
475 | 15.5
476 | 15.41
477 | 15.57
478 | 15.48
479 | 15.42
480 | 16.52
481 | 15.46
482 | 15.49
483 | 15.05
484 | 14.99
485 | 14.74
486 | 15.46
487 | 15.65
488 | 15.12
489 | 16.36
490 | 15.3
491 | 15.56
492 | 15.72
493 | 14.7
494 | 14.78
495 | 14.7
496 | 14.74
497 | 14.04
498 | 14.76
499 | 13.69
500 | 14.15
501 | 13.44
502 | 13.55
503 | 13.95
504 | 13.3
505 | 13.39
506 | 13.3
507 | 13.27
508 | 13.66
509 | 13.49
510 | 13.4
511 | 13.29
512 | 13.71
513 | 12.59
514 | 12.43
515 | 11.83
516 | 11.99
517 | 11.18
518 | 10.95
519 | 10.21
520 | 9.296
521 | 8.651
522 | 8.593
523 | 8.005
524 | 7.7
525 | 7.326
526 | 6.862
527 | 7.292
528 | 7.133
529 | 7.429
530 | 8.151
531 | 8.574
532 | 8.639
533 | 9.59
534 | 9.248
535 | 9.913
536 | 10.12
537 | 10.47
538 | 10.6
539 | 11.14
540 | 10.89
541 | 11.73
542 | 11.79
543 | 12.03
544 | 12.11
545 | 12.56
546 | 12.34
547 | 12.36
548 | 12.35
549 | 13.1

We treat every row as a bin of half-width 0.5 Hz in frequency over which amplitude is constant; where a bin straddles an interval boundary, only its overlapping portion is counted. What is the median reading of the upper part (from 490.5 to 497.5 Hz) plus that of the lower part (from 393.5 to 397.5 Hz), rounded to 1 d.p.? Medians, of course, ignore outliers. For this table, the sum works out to 27.9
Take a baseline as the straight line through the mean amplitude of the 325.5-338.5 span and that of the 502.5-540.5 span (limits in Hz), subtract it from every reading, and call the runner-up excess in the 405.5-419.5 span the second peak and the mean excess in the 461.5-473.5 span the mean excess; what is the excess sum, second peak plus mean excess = 3.7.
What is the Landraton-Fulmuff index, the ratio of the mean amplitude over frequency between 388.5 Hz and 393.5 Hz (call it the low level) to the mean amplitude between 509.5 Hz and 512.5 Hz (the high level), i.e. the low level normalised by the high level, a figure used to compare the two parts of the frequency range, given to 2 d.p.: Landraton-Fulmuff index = 0.99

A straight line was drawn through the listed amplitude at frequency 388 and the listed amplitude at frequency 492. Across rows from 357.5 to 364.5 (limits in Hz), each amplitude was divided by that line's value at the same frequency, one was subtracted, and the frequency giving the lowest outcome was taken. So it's 362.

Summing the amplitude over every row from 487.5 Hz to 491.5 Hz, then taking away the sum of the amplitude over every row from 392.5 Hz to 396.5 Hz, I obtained 11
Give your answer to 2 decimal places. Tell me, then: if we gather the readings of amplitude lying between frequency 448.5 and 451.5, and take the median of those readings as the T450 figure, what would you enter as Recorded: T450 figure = 13.47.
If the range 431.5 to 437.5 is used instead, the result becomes 13.82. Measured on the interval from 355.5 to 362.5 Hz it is 14.53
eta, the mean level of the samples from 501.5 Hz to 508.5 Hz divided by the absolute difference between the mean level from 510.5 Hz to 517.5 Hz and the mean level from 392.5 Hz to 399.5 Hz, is 21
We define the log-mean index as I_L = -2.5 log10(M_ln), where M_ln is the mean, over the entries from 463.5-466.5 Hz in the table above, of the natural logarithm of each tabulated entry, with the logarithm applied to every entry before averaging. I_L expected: -1.09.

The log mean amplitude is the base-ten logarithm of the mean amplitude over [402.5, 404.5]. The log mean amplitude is 1.12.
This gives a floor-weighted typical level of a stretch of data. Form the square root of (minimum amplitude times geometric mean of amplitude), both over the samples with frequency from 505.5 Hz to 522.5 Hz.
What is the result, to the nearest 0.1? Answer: 10.0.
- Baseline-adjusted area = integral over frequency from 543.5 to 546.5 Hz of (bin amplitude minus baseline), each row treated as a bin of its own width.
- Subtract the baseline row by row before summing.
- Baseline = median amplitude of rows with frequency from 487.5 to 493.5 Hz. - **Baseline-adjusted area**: -9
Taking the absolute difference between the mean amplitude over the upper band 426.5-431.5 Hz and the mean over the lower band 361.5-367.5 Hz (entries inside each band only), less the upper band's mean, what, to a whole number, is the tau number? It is -13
